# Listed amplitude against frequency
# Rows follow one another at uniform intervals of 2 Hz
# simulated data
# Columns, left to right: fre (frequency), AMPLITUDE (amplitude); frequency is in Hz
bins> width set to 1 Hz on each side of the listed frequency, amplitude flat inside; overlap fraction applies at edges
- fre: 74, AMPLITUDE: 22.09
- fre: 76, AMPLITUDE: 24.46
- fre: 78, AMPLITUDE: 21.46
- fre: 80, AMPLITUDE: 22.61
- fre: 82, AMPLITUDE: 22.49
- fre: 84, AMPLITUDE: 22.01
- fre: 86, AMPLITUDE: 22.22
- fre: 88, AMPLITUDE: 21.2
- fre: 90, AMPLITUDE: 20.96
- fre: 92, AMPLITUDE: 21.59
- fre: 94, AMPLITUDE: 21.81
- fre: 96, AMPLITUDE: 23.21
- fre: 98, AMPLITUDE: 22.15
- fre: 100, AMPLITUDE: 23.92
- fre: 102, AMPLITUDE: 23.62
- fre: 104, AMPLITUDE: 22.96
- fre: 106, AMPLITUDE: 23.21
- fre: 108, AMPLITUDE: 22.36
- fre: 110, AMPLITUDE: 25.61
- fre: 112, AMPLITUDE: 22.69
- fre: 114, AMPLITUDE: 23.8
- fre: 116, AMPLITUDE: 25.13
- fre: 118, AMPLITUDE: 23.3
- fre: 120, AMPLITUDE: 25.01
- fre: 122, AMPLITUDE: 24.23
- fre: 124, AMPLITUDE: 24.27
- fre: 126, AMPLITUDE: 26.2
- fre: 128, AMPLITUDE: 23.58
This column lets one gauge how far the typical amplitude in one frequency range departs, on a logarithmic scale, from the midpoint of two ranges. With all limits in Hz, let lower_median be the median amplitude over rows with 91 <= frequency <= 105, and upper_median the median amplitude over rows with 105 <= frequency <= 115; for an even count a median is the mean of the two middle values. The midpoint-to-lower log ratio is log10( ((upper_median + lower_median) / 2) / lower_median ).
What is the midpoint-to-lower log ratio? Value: 0.002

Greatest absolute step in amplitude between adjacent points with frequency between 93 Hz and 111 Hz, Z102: 3.25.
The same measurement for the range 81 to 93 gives 1.02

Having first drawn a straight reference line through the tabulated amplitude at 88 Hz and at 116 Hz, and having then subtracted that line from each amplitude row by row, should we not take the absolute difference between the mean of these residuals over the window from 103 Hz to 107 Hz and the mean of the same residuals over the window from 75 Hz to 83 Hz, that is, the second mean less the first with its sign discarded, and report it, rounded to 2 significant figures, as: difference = 3.3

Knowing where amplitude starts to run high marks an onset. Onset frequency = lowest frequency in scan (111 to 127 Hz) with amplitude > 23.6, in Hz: 114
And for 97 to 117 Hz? 100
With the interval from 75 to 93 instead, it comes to 76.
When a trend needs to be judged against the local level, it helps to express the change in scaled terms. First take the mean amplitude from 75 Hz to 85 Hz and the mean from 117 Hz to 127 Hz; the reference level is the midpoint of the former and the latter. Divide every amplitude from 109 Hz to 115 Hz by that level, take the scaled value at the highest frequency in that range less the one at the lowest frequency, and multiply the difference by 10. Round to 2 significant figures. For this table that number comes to -0.77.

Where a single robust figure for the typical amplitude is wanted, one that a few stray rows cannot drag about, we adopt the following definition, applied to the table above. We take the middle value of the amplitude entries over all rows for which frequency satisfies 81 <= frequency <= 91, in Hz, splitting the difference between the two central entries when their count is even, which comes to 22.0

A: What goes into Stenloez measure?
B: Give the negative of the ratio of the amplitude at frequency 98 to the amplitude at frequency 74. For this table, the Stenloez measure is -1.00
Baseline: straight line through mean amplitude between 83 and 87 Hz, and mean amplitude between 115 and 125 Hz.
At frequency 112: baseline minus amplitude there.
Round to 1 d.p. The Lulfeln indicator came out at 1.2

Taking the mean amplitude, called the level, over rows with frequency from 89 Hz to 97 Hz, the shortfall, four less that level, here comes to -17.9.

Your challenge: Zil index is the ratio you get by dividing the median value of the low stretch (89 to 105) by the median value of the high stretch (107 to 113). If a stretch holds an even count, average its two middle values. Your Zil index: 0.99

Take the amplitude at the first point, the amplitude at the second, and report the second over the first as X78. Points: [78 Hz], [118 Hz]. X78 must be 1.09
